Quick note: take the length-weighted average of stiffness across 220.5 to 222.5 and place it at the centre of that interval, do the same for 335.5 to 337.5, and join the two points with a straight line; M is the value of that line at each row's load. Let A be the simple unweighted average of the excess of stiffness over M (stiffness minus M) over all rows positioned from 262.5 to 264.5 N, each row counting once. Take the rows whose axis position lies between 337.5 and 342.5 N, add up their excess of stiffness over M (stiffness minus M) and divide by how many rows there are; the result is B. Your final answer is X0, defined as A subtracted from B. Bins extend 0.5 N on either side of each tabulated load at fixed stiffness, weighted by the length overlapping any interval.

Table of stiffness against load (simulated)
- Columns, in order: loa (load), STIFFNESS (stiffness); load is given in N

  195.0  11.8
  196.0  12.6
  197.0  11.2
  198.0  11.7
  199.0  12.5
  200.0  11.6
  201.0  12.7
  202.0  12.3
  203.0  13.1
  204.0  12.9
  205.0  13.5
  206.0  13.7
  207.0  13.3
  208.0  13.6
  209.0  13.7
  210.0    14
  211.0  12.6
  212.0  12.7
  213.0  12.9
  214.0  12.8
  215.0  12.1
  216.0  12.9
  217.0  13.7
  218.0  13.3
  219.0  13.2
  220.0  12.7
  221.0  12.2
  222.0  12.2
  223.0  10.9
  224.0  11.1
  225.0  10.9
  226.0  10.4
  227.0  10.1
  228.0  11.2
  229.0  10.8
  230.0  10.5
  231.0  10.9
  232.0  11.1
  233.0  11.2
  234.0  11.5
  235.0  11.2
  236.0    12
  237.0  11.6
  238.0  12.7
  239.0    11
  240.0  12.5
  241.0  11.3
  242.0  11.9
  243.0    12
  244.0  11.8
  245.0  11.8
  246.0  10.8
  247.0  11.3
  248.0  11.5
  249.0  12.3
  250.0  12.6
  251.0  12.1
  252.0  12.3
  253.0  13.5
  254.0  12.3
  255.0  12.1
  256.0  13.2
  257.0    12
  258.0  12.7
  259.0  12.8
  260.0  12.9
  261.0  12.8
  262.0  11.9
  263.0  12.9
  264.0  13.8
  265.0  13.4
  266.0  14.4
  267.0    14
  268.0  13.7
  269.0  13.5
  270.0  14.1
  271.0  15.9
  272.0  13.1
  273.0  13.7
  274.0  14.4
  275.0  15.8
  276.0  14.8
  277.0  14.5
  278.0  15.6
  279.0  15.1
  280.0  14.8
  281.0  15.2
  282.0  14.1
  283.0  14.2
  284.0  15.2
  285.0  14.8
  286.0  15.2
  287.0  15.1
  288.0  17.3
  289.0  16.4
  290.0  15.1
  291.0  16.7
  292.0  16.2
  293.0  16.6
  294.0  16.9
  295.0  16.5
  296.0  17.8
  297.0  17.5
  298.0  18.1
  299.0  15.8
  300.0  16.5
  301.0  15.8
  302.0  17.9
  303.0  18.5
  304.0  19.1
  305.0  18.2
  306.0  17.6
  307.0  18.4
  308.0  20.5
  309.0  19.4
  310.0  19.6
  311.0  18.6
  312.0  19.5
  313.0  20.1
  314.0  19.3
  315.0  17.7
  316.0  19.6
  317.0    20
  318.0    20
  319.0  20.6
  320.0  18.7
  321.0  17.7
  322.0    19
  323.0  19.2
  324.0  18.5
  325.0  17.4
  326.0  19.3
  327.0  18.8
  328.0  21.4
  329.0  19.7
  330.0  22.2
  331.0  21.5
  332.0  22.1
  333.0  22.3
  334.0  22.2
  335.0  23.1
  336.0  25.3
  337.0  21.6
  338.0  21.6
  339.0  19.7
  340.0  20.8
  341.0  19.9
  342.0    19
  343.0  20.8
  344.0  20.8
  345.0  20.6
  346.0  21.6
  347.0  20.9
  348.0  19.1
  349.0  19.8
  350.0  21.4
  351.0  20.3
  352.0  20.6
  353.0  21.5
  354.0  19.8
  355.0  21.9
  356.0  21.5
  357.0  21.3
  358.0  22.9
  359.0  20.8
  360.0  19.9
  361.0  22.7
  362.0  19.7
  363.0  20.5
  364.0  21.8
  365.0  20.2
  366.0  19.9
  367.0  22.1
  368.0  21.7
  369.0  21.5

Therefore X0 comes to -1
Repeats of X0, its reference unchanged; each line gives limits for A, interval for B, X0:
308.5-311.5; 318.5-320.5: 0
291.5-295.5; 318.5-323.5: 0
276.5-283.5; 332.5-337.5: 3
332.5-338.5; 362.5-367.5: -5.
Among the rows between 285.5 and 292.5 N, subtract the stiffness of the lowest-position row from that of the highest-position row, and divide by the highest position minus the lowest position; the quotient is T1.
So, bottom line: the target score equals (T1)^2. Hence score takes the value 0.028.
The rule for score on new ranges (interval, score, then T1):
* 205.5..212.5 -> 0.028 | -0.17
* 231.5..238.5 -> 0.071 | 0.27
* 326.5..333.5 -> 0.340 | 0.58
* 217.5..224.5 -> 0.134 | -0.37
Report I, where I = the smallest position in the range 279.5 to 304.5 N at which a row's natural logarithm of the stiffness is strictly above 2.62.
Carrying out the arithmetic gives 280.0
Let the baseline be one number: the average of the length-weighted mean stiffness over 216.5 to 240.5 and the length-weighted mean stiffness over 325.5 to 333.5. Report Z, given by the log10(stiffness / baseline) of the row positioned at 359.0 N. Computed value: 0.11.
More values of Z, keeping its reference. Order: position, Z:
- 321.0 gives 0.04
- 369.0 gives 0.12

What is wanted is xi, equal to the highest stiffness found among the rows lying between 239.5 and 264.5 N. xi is 13.8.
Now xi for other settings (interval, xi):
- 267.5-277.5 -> 15.9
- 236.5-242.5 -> 12.7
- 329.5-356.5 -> 25.3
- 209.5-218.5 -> 14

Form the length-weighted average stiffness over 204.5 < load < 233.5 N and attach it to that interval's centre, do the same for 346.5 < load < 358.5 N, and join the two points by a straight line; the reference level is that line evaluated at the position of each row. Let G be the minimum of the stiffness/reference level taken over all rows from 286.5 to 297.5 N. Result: 0.90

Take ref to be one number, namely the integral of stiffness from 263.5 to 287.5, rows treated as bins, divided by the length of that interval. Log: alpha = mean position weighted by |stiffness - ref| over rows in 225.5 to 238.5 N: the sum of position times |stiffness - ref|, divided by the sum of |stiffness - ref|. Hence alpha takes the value 231.4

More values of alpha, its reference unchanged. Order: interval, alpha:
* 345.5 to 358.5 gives 352.3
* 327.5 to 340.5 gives 334.0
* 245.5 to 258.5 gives 251.3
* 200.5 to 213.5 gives 206.7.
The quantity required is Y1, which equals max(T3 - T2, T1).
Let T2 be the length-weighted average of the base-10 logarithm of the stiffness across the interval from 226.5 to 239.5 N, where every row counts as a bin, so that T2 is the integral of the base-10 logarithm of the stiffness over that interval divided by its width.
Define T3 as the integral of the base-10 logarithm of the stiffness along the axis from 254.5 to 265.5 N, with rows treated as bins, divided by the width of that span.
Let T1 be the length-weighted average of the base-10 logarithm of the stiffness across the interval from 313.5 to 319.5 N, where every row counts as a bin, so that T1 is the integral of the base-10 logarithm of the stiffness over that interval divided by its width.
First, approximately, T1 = 1.29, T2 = 1.05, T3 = 1.11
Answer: 1.29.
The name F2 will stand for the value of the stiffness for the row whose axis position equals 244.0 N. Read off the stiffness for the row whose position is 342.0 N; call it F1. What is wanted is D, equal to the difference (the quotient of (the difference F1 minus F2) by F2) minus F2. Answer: -11.2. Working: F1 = 19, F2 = 11.8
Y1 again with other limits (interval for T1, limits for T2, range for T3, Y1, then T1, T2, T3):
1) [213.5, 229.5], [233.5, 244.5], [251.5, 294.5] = 1.07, 1.07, 1.07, 1.15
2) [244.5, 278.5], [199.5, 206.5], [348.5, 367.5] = 1.12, 1.12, 1.11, 1.32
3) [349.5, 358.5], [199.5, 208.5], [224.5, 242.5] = 1.33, 1.33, 1.11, 1.05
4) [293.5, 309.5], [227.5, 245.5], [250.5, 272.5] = 1.25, 1.25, 1.06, 1.12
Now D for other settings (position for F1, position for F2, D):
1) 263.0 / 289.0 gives -16.6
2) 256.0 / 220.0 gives -12.7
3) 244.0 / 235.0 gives -11.1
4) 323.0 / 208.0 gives -13.2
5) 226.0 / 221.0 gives -12.3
